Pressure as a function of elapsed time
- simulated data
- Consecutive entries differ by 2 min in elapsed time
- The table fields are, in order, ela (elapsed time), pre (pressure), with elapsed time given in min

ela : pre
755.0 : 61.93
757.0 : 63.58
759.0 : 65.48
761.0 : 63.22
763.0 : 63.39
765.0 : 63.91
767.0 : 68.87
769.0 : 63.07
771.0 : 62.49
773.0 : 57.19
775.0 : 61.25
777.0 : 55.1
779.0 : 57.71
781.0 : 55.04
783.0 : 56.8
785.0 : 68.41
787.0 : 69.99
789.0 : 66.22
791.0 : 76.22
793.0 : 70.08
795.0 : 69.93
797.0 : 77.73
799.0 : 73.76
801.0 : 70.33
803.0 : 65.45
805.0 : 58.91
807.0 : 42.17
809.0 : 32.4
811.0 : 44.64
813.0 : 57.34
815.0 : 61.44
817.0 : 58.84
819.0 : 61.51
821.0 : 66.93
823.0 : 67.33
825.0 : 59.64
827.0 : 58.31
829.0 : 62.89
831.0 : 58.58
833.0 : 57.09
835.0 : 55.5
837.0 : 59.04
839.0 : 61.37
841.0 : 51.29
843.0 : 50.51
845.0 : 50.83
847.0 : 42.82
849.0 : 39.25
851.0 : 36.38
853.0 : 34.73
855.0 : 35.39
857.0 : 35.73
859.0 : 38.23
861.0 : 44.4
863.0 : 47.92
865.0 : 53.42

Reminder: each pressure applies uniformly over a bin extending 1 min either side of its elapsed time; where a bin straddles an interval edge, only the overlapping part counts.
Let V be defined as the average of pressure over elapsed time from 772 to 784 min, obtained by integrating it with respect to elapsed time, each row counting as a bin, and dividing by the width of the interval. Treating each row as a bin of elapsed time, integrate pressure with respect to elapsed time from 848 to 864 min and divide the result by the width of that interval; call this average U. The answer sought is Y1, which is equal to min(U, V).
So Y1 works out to 39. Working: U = 39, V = 57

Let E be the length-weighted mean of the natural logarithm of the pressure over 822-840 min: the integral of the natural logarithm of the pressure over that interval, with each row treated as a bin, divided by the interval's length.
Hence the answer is 4.09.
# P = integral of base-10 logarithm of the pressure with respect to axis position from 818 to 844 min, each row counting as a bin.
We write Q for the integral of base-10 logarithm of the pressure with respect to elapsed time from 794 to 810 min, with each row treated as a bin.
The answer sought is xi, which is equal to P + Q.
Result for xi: 74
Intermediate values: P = 46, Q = 28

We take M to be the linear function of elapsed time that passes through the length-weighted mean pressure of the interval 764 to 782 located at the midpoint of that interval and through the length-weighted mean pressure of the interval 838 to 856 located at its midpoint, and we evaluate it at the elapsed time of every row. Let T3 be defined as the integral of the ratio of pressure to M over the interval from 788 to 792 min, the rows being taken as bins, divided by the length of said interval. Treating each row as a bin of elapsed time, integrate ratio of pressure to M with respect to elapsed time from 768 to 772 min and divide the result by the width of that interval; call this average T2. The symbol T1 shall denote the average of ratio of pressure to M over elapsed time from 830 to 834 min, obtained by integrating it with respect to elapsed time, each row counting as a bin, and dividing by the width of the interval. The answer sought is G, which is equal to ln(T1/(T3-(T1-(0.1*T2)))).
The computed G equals 2.1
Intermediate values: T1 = 1.2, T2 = 1.03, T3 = 1.25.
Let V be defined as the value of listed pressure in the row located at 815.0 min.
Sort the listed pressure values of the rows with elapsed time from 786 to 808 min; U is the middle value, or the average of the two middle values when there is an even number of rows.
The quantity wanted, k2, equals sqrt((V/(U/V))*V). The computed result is 58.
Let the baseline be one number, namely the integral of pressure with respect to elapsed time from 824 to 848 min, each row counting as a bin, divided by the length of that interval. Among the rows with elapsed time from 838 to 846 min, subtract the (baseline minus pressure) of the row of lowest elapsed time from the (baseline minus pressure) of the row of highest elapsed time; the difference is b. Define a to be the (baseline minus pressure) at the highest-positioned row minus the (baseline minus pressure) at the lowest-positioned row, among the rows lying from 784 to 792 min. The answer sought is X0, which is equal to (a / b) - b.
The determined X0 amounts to -11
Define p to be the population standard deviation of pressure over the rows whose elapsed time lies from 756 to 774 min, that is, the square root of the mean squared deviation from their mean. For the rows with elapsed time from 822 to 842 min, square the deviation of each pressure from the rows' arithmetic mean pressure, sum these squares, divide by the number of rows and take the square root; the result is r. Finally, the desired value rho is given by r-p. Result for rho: 1.2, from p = 2.9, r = 4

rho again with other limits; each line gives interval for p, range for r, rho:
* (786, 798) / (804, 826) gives 6.5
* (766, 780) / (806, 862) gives 6.5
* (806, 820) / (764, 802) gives -3.7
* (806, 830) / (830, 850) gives -3.4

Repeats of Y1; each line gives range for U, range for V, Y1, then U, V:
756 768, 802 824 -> 56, 65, 56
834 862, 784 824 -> 45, 45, 63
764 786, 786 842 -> 61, 61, 61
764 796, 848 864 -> 39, 64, 39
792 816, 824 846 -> 57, 60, 57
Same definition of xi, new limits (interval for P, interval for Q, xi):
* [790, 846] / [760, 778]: 131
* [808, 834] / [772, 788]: 74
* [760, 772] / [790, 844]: 117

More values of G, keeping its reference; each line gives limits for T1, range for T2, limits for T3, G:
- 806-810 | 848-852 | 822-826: 0.1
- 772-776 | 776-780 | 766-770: 1.7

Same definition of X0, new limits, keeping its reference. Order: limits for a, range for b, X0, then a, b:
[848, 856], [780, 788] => 15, 3.9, -15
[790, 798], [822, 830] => -5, -1.5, 4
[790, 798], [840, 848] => -9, -1.5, 8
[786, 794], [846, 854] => -8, -0.1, 8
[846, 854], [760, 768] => 4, 8.1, -6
